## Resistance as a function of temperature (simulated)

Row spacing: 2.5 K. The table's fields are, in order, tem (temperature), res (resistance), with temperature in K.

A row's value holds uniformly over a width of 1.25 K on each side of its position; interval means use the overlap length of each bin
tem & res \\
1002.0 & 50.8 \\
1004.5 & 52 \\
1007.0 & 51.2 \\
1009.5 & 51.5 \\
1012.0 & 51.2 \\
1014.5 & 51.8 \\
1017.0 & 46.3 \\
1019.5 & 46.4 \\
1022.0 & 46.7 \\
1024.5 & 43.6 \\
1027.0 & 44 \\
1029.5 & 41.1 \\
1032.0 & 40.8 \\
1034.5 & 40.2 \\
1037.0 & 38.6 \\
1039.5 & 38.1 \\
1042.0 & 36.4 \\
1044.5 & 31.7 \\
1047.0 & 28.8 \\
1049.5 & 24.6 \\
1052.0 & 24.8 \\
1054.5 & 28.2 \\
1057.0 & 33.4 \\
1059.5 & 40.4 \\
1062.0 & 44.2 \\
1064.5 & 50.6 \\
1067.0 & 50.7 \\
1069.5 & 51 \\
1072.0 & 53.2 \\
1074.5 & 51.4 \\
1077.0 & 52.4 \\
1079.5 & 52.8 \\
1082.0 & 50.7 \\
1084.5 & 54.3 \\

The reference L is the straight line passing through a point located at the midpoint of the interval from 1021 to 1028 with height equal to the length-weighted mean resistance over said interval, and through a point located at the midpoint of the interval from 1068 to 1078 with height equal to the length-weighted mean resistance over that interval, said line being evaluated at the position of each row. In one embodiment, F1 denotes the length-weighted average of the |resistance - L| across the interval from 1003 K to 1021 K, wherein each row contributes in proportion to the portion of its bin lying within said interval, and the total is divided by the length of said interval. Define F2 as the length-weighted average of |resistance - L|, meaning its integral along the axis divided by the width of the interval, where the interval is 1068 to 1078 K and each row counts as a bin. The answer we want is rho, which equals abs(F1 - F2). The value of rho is 6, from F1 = 7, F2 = 1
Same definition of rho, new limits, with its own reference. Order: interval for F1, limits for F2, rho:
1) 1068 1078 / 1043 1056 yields 20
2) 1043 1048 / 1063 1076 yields 17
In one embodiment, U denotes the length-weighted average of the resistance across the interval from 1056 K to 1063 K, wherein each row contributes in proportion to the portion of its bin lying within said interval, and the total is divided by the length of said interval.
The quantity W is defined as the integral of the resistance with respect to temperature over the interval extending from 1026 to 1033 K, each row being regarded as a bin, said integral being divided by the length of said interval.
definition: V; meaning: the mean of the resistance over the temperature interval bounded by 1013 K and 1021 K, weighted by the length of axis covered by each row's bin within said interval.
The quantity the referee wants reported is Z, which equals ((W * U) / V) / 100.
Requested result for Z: 0.34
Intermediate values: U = 39.4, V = 48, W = 42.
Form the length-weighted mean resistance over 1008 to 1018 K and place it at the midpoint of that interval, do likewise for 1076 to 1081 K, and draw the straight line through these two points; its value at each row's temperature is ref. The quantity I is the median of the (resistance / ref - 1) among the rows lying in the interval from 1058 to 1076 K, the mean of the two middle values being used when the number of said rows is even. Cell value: -0.03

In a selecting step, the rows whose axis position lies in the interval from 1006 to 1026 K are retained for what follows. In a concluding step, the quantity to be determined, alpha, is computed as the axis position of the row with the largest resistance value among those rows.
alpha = 1014.5 K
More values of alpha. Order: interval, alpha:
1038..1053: 1039.5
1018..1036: 1022.0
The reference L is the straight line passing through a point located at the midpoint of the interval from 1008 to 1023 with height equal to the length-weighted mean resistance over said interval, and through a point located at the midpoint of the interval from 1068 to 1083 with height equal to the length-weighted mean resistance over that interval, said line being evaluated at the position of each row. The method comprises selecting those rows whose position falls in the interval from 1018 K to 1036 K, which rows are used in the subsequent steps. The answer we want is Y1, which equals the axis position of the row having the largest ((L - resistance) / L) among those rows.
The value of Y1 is 1034.5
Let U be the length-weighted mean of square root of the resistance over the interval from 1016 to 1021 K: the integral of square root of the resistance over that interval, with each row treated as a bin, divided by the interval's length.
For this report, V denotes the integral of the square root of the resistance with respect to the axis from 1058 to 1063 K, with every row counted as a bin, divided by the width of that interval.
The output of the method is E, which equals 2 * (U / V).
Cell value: 2.1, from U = 6.8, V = 6.5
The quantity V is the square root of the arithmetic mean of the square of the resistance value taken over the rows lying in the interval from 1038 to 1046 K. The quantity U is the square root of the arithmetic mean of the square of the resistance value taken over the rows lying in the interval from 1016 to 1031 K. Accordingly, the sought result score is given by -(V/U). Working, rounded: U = 44.7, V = 36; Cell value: -0.8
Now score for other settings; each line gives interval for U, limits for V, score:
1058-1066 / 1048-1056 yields -0.6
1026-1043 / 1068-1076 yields -1.3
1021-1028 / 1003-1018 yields -1.1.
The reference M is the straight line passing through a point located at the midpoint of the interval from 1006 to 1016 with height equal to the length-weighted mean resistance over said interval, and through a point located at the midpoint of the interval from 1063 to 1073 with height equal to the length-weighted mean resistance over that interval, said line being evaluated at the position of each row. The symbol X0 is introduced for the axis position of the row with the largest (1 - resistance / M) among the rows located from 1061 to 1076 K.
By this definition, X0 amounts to 1062.0 K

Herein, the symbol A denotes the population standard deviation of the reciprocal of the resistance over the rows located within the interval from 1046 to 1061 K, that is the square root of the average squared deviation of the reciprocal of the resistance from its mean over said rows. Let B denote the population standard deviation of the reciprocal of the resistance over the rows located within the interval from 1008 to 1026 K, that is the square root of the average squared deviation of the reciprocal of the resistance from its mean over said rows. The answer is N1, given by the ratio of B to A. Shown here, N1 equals 0.2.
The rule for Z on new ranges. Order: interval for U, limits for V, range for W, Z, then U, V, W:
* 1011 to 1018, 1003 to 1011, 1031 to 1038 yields 0.39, 49.8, 52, 40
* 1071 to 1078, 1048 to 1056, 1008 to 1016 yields 1.02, 52.3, 26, 51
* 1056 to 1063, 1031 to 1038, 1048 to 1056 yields 0.26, 39.4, 40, 26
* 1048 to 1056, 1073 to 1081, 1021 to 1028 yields 0.22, 26.2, 52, 45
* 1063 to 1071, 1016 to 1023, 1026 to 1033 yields 0.46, 50.6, 46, 42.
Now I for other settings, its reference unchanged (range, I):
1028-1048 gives -0.25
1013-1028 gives -0.08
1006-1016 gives 0.02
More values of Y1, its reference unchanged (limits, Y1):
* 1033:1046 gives 1044.5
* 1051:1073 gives 1052.0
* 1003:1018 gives 1017.0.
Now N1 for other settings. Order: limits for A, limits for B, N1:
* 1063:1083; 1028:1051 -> 14.6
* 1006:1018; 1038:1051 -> 6.0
